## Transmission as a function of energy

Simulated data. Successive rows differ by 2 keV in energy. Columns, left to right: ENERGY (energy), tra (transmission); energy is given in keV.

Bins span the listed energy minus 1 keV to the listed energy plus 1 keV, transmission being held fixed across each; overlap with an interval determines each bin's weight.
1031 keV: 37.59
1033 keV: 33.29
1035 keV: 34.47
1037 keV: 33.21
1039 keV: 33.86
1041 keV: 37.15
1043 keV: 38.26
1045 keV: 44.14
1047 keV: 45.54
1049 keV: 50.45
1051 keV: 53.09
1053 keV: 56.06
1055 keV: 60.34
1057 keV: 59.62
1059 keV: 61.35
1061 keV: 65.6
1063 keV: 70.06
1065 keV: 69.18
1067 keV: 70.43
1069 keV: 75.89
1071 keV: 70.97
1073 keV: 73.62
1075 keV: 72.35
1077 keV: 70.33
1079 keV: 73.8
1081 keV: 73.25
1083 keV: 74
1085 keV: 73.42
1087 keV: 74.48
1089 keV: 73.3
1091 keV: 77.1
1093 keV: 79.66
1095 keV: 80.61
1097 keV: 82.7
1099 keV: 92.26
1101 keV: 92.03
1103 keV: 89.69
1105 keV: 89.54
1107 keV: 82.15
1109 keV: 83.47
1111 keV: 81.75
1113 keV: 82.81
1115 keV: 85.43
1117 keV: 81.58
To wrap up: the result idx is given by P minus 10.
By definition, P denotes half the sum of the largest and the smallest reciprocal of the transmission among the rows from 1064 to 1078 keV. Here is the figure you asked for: -9.99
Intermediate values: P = 0.014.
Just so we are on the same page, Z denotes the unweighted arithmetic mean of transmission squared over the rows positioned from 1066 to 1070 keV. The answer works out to 5360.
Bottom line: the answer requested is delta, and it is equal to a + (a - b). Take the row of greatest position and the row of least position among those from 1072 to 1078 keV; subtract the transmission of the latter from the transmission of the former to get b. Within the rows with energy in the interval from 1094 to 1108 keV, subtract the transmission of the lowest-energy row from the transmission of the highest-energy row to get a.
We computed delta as 6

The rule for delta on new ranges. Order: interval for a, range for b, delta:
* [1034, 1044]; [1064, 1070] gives 1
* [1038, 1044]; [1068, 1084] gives 11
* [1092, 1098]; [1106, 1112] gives 6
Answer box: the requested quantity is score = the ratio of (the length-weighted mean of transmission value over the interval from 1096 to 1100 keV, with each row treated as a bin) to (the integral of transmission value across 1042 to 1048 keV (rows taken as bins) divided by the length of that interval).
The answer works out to 2.05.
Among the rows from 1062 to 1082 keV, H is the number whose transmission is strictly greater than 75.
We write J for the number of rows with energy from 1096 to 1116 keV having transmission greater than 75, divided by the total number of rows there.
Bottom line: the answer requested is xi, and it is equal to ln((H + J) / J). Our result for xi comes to 0.7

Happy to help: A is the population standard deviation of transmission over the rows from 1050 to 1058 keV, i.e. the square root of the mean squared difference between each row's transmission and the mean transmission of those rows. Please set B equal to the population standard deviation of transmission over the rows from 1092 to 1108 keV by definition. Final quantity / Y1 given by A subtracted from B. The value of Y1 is 2.0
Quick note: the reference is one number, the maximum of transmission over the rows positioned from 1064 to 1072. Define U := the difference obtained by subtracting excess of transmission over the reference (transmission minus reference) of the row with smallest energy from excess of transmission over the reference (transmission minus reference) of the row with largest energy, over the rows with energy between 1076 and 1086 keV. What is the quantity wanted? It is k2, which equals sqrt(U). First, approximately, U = 3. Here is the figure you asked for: 1.8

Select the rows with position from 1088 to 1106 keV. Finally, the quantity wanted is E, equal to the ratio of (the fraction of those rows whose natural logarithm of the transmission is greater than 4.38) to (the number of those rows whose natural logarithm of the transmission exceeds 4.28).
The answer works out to 0.07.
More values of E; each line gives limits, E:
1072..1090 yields 0.00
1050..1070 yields 0.00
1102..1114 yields 0.17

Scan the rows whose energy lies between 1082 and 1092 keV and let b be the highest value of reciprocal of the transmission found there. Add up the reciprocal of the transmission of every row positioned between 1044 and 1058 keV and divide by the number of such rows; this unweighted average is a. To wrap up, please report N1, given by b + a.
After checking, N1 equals 0.033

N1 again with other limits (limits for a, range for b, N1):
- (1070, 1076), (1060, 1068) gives 0.029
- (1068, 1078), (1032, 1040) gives 0.044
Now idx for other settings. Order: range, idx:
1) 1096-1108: -9.99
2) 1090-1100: -9.99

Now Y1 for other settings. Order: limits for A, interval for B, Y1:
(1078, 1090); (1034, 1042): 1.1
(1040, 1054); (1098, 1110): -2.7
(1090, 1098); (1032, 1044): -0.1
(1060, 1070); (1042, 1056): 3.7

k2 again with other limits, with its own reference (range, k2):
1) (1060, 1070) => 3.2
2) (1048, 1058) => 3.0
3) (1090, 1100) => 3.9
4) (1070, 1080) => 1.7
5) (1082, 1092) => 1.8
